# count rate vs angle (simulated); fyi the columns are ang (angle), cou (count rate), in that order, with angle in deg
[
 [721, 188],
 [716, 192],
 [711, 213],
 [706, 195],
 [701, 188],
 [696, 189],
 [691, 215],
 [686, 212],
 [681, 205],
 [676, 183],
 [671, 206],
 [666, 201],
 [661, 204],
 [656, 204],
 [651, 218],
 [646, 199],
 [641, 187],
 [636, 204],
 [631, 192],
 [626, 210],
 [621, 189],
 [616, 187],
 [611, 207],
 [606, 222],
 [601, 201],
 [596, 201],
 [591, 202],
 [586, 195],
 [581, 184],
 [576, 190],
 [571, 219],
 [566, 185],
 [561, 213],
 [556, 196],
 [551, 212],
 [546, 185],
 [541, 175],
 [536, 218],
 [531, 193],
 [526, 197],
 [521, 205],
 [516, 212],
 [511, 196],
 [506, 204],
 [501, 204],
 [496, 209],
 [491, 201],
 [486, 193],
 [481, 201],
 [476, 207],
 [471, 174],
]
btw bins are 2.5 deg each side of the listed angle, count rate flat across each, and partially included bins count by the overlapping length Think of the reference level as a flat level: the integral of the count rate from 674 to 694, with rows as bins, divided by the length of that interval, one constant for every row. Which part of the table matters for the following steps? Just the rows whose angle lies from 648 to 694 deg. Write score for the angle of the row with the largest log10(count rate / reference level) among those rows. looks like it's 651 deg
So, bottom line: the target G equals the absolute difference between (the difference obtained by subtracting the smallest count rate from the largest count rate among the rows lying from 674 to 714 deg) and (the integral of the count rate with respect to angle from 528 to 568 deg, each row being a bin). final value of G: 7859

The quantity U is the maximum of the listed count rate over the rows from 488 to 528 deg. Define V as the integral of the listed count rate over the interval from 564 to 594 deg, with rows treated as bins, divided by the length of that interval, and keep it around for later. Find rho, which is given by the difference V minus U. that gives -15.9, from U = 212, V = 196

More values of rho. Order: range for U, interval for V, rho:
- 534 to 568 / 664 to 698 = -16.2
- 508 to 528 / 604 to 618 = -6.6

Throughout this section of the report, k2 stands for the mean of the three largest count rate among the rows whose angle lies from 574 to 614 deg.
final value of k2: 210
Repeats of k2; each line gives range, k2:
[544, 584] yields 215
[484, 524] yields 209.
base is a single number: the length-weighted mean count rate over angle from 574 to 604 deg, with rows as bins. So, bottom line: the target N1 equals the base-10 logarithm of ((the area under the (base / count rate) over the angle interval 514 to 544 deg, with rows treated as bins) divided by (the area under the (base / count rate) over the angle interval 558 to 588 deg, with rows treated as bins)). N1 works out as -0.0038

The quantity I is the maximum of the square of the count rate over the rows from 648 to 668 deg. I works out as 47524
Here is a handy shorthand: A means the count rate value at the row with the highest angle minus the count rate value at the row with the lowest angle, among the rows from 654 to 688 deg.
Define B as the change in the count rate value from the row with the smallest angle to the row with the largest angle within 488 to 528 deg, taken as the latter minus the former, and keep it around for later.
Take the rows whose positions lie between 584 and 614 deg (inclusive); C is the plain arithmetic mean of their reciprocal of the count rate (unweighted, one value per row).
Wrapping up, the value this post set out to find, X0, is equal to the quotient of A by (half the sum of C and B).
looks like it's -4.00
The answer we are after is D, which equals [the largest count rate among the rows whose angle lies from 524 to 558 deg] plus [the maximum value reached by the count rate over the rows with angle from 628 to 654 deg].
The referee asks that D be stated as 436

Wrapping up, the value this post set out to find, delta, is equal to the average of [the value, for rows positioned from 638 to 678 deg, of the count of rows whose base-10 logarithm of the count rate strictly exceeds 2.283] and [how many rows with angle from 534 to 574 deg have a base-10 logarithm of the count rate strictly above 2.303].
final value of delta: 5.0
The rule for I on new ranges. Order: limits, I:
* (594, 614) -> 49284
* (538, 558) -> 44944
